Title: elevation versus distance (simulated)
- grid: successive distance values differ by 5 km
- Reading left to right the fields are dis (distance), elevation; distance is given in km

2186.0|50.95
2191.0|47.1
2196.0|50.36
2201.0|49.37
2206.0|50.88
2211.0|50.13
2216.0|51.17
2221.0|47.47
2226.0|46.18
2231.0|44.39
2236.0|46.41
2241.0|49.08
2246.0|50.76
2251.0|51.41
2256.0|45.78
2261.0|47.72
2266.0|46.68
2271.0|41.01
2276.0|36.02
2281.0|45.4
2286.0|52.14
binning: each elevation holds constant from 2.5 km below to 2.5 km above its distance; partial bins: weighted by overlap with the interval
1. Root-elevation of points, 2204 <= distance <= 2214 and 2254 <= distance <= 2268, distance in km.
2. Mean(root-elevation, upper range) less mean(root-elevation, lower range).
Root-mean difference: -0.3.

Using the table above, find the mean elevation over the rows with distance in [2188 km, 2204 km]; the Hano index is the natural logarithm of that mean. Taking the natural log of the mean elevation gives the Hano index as 3.89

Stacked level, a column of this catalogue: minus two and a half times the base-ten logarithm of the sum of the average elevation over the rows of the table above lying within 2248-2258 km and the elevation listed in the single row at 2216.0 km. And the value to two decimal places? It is -5.00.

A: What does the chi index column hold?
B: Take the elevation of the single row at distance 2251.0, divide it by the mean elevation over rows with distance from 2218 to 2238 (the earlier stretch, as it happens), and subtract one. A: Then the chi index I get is 0.11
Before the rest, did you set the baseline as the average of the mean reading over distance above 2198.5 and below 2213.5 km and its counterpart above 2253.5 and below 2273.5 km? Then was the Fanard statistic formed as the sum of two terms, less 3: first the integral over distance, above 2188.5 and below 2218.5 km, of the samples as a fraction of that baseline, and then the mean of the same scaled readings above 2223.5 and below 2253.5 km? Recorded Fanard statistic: 29.3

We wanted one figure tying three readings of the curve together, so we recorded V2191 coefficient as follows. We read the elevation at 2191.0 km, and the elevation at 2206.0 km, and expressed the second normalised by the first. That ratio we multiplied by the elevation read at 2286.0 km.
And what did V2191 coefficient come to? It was 56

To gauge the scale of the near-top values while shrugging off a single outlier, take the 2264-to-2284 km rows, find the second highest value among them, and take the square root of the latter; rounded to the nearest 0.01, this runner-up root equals 6.74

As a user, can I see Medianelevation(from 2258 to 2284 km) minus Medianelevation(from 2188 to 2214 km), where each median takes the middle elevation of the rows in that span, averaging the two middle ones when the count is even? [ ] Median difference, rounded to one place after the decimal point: -4.7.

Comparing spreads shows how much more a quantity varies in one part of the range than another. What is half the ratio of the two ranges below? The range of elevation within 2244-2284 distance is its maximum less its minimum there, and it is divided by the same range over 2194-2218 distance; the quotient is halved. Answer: 4.3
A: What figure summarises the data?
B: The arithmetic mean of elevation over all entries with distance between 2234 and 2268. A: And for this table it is 48.3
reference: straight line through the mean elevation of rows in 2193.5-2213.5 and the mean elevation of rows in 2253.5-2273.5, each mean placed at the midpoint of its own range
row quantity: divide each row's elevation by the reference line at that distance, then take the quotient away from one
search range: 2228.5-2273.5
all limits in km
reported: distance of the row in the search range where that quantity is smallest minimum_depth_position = 2251.0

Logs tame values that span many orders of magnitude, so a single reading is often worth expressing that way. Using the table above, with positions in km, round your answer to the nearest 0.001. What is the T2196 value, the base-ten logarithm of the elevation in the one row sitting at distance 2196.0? 1.702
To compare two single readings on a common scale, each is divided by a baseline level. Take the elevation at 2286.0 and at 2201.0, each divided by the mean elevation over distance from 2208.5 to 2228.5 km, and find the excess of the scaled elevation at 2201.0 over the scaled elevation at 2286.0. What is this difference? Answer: -0.06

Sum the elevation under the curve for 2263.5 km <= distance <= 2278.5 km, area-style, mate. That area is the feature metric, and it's 619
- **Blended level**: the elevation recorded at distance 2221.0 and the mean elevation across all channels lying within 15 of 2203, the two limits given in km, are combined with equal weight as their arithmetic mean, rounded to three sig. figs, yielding 48.7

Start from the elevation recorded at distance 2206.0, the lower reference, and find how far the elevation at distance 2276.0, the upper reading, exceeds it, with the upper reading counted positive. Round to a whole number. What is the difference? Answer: -15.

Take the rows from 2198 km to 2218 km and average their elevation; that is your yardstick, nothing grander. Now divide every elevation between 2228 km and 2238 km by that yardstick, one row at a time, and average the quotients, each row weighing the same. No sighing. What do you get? 0.90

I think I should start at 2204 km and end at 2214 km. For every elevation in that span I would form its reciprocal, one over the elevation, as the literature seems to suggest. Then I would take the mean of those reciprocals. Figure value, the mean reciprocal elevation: 0.0198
